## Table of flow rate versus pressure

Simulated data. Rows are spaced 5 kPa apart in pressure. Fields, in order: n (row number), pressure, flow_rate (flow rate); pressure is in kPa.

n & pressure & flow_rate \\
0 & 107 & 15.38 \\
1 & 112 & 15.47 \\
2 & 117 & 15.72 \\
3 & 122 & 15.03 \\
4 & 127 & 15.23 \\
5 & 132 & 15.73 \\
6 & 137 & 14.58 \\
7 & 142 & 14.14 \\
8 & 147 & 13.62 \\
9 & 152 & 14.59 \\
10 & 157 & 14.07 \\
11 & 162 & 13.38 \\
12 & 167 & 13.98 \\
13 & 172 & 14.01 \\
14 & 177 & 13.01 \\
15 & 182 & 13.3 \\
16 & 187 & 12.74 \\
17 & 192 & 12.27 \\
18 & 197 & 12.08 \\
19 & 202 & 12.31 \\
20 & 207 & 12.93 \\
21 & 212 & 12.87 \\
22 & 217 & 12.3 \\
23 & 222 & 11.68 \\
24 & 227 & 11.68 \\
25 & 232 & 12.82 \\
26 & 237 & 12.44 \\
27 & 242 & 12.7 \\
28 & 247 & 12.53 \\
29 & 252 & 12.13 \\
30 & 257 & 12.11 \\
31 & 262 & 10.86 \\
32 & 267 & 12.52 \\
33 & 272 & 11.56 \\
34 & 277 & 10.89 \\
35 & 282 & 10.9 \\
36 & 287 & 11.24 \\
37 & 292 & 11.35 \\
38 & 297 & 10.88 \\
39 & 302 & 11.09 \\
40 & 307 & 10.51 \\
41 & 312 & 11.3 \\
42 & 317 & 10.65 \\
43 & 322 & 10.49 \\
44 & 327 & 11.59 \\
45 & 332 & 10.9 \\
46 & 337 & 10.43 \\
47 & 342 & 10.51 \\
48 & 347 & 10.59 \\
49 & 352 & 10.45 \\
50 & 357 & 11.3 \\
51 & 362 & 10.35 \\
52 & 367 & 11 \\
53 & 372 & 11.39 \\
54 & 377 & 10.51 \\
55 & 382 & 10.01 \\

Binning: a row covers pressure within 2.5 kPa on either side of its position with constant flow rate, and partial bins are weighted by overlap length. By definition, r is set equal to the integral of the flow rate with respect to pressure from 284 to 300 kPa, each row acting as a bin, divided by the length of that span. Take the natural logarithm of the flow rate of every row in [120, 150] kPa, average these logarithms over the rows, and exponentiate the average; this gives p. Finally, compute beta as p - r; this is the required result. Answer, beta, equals 3.6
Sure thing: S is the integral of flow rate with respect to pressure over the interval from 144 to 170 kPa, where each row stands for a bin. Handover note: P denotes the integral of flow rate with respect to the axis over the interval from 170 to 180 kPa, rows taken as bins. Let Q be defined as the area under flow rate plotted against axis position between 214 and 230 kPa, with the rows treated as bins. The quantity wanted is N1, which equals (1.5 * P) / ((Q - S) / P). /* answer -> -159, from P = 135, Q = 191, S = 362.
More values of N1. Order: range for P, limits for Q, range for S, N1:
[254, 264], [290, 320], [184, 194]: 99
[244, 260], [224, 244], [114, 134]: -945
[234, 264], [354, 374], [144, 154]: 2530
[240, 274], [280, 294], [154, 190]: -765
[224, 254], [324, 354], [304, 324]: 1927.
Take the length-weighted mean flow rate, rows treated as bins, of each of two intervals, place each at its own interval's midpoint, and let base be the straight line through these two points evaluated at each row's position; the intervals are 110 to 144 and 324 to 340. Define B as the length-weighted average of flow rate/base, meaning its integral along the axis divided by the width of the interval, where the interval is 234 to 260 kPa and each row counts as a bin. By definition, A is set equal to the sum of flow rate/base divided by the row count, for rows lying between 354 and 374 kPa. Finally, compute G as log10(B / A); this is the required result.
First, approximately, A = 1.07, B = 0.975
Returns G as -0.04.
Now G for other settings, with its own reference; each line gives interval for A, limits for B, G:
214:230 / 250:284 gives 0.02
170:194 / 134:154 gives 0.01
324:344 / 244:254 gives -0.01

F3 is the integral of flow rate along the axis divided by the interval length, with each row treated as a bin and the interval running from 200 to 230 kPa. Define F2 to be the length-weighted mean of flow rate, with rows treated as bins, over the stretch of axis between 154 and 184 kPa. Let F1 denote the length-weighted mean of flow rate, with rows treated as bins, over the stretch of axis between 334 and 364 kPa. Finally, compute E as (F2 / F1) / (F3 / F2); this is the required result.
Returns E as 1.4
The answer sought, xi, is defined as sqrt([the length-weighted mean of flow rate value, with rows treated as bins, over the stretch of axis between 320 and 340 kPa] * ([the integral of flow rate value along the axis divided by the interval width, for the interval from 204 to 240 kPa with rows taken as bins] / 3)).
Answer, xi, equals 6.7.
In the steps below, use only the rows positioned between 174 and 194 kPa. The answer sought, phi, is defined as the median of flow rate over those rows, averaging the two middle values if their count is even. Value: 12.9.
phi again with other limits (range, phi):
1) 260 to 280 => 11.2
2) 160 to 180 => 13.7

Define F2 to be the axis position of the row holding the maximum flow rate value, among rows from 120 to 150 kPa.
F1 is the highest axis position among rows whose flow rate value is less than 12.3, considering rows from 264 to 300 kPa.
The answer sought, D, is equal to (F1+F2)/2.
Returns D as 214.5 kPa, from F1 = 297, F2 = 132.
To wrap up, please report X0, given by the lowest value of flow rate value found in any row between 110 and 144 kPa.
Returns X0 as 14.14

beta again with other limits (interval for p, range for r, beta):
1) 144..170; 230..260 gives 1.5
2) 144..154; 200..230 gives 1.8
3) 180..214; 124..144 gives -2.3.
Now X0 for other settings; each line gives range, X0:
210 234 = 11.68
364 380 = 10.51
